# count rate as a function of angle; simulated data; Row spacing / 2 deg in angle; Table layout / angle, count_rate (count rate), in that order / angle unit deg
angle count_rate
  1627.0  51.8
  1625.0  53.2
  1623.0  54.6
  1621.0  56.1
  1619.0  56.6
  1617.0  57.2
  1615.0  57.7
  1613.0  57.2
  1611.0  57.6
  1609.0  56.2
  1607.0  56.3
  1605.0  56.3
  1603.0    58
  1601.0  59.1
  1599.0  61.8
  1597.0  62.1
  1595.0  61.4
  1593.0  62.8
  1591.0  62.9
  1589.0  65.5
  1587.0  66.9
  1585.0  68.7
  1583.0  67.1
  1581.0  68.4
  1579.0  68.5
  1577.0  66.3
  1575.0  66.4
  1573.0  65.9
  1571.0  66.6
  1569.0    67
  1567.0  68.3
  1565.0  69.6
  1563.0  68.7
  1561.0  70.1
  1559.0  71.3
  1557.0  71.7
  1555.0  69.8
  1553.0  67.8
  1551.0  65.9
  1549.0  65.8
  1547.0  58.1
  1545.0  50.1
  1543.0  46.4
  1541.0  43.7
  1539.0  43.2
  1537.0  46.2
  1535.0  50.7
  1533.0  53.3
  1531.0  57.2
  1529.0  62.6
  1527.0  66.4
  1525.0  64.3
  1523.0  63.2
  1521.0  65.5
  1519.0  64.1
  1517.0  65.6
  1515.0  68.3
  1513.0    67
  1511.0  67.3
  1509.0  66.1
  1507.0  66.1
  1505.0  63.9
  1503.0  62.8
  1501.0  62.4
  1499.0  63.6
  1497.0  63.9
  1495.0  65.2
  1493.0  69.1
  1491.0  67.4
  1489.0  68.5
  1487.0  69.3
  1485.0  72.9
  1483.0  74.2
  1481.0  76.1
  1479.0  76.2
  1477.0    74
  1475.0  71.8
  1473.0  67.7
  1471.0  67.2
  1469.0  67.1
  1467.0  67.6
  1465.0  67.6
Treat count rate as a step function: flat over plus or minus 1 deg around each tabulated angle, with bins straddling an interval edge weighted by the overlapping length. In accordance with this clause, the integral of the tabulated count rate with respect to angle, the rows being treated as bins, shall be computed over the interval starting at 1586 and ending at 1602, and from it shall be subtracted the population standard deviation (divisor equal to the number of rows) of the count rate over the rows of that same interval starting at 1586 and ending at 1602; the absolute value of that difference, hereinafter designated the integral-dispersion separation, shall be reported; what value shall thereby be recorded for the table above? 1003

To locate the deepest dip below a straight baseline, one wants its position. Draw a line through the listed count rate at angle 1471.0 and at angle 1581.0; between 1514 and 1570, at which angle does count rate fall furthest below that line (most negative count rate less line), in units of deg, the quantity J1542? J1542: 1539.0 deg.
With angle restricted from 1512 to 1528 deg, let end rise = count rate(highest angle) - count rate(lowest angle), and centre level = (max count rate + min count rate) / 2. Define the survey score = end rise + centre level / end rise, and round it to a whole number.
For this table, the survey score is -110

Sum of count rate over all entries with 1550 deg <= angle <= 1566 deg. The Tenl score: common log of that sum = 2.74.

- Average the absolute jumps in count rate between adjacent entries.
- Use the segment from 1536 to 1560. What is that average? 2.9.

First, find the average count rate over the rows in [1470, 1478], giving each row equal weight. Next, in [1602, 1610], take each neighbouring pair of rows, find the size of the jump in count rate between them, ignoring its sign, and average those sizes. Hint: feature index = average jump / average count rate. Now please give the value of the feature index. 0.009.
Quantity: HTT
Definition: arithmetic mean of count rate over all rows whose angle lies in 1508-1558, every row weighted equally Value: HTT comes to 60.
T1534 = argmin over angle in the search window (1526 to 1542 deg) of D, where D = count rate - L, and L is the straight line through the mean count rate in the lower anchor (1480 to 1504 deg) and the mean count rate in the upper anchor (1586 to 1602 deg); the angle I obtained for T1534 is 1539.0 deg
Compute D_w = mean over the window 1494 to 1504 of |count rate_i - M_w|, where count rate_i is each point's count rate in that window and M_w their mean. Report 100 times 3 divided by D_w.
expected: 383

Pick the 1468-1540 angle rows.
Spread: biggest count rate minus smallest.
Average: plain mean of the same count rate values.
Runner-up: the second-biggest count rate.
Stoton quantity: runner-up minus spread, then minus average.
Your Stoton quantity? -22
